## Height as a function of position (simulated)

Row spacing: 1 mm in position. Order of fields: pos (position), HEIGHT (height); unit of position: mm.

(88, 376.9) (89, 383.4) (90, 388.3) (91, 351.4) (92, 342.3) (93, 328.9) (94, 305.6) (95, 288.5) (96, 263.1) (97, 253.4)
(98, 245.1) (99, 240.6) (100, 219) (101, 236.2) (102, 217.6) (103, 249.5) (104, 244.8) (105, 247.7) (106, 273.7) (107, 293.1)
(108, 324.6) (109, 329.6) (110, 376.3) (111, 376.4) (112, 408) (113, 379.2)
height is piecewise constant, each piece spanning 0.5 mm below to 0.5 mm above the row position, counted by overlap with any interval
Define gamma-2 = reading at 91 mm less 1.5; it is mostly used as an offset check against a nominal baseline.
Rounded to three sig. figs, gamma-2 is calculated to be 350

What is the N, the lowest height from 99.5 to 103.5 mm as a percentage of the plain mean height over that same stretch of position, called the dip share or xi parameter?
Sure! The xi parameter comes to 94.4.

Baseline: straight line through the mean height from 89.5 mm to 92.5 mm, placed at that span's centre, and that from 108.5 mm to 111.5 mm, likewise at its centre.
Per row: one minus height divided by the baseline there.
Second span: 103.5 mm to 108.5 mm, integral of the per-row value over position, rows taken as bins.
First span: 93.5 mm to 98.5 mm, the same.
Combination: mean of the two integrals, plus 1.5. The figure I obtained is 2.7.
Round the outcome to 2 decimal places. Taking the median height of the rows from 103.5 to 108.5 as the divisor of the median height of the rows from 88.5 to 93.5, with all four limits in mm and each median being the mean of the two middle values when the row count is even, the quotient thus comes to 1.28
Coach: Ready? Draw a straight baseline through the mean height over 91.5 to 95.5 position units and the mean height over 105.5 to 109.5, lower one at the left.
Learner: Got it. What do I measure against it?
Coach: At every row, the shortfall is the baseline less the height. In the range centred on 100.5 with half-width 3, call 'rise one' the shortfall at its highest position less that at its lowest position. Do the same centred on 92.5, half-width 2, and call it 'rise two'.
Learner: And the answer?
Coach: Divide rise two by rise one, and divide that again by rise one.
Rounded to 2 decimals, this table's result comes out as 0.62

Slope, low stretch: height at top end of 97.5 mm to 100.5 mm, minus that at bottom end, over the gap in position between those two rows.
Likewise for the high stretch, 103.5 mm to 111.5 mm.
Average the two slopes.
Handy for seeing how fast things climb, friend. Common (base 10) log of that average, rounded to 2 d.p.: 0.46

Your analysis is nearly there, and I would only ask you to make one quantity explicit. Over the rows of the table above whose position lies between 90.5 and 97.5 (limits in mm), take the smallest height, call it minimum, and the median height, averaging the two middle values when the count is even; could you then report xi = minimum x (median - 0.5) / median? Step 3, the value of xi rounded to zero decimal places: 253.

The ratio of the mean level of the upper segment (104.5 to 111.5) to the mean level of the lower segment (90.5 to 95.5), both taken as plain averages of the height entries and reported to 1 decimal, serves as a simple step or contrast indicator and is 1.0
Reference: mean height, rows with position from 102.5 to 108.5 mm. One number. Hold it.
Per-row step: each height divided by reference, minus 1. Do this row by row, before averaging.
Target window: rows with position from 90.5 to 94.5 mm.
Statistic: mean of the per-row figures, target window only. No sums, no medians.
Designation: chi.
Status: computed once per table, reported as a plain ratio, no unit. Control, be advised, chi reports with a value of 0.22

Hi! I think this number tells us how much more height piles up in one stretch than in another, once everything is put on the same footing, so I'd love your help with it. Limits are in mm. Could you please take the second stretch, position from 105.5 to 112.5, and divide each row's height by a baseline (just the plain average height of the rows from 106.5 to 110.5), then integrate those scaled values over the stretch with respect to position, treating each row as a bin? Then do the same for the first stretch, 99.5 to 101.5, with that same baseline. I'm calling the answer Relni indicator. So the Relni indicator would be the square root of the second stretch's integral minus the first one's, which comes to 2.4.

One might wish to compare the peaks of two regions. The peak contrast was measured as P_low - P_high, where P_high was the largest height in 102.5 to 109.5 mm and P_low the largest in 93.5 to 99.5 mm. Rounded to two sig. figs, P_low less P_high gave -24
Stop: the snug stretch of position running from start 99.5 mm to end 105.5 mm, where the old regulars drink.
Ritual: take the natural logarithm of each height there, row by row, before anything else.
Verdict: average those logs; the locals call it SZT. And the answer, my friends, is 5.46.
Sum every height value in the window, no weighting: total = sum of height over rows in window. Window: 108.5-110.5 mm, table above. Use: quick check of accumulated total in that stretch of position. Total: 706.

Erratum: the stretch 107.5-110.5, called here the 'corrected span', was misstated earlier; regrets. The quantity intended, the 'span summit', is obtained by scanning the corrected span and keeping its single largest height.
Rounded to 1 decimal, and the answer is 376.3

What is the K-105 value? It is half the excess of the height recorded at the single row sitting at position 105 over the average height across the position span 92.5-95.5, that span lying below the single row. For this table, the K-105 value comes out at -30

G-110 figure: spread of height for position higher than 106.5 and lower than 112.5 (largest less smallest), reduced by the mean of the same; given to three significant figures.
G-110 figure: -236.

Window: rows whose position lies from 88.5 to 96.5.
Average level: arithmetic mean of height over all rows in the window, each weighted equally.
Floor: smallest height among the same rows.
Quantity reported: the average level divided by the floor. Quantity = 1.26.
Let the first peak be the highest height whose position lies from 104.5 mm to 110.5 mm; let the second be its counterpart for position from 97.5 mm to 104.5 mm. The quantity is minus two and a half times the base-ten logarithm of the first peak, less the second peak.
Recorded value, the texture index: -256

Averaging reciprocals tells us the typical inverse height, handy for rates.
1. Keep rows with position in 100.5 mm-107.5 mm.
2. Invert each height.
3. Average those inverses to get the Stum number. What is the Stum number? 0.0040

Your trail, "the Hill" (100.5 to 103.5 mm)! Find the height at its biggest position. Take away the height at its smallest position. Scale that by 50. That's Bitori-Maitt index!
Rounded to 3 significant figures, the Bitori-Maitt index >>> 665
